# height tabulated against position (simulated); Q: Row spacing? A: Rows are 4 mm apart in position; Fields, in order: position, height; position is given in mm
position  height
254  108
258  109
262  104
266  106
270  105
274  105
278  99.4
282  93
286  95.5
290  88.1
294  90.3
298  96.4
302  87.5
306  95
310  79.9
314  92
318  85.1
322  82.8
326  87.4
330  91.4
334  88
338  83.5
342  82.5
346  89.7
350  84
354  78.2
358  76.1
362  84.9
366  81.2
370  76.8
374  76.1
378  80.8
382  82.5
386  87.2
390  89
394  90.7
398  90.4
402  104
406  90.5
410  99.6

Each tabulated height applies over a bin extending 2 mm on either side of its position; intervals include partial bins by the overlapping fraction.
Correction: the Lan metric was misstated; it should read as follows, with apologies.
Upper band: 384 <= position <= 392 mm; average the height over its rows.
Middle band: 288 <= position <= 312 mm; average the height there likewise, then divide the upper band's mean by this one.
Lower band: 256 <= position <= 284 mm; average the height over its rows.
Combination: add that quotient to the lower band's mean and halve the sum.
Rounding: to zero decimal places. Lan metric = 52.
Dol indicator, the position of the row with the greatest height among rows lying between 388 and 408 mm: 402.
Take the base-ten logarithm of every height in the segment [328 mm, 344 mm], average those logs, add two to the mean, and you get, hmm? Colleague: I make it 3.94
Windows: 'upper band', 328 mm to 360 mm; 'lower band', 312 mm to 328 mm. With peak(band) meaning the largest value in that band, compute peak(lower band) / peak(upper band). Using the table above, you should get 1.01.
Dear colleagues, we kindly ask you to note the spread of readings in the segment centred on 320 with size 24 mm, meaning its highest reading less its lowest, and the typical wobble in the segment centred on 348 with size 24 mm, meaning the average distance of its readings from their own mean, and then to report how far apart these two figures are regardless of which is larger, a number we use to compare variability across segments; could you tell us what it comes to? 8.6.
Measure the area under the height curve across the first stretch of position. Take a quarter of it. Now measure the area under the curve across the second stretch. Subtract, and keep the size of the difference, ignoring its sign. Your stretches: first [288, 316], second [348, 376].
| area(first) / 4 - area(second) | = 1600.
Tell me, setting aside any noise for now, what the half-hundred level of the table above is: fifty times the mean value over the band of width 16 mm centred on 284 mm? 4700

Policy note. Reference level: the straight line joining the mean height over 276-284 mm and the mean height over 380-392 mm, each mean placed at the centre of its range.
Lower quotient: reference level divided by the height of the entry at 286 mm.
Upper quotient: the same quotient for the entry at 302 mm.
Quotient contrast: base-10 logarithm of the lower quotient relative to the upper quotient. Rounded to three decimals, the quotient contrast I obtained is -0.031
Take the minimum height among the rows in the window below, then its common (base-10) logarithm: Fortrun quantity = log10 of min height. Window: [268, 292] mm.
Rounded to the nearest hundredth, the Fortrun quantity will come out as 1.94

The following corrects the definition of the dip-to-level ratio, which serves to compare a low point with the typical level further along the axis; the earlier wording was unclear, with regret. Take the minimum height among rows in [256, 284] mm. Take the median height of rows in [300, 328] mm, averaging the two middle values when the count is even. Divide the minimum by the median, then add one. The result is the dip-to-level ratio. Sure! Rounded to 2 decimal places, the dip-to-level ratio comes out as 2.06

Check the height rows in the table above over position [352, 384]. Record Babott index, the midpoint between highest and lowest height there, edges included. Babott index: 80.5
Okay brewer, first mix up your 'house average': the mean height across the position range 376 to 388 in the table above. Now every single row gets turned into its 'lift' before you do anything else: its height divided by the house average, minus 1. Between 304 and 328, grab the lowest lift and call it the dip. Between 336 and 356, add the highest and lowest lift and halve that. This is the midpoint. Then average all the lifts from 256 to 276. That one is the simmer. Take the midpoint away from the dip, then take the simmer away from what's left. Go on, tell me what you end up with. -0.32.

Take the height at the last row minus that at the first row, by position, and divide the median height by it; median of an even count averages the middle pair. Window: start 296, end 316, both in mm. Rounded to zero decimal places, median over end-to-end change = -21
